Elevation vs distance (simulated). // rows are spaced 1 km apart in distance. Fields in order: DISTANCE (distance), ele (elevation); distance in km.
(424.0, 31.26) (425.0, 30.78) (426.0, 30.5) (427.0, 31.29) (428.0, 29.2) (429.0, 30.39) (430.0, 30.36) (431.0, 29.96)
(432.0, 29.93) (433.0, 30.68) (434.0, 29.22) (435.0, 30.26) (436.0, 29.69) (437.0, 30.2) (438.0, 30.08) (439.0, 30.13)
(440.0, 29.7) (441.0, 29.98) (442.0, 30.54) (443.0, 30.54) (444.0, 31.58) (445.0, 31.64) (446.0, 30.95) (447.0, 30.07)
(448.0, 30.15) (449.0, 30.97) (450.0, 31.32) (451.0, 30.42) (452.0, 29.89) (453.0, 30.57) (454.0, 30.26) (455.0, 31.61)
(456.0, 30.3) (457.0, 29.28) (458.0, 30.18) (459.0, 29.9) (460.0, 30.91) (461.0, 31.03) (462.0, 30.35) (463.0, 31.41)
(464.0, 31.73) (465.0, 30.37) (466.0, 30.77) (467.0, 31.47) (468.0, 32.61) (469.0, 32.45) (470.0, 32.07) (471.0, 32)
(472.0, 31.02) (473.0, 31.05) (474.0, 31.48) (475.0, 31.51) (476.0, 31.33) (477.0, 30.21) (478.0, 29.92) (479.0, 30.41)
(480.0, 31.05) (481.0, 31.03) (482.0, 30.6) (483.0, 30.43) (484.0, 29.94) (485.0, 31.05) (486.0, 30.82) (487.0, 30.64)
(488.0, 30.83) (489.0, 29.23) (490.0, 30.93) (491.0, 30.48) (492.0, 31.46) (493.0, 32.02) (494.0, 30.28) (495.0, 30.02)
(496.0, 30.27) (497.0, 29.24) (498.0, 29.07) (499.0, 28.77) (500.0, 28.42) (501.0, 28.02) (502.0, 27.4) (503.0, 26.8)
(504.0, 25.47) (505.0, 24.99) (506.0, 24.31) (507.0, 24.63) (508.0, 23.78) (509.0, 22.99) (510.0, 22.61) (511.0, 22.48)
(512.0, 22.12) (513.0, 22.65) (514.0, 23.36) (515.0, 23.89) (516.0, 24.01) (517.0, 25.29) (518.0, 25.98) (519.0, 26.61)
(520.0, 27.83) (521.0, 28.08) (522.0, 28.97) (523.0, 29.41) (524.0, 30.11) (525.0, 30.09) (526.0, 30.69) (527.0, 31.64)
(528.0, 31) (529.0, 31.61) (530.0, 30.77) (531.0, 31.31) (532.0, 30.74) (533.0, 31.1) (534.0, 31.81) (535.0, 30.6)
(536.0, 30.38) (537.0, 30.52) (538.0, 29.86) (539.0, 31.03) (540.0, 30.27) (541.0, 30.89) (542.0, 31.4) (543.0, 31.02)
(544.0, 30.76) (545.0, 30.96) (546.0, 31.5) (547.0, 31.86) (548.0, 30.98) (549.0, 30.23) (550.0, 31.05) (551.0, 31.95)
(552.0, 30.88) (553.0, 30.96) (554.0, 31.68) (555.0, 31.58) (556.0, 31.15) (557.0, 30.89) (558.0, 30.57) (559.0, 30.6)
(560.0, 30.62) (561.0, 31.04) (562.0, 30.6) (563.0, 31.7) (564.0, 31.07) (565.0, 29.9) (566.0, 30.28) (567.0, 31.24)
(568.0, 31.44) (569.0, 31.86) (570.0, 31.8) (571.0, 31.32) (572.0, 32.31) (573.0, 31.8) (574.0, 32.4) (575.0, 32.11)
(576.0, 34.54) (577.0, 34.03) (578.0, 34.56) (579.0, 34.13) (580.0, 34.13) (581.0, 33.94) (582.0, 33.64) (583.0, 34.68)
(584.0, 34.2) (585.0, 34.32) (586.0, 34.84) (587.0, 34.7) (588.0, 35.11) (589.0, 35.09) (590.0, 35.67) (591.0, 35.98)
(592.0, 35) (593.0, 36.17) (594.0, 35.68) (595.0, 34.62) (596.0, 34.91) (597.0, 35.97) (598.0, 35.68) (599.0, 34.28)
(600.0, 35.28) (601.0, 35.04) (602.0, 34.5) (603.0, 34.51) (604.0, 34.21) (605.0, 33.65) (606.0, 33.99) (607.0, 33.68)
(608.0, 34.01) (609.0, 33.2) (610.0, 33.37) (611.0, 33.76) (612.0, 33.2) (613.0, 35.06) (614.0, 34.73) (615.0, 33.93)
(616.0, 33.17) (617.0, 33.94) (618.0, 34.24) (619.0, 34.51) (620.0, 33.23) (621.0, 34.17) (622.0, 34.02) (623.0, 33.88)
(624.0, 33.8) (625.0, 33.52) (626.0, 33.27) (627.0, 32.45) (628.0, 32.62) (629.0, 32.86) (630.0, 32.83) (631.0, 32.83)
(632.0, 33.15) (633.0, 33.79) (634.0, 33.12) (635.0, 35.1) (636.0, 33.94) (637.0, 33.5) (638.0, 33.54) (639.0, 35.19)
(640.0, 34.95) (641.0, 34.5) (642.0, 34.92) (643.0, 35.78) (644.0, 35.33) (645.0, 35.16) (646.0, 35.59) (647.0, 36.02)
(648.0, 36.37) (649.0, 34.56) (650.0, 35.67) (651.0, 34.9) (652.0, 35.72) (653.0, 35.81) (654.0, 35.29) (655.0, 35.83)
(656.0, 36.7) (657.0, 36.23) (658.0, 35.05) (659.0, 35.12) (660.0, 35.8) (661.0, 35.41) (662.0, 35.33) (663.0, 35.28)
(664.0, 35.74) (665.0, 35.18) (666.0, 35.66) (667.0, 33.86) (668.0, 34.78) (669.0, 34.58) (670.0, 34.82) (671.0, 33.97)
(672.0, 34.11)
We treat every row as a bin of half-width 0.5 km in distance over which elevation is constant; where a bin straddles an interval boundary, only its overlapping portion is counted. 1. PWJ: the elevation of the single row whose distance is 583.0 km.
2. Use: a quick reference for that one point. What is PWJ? 34.68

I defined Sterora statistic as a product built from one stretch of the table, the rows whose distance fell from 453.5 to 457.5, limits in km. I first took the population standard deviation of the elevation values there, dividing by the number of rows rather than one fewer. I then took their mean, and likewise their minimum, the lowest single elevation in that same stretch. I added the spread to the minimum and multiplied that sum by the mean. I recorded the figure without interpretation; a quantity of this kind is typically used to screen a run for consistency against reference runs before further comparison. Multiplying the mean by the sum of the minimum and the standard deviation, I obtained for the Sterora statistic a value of 914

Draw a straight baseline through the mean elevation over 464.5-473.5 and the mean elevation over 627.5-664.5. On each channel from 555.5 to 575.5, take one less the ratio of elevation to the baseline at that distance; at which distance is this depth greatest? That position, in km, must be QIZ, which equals 565.0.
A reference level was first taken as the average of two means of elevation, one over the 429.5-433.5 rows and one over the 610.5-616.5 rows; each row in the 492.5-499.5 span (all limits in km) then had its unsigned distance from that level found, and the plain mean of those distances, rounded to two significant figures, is 2.2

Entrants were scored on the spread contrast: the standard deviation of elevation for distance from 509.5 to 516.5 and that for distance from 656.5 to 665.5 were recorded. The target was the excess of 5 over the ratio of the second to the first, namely 4.5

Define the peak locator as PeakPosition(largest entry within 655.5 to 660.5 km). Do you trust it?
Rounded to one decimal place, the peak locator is 656.0 km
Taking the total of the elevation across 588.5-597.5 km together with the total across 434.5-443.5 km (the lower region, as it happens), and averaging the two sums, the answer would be 295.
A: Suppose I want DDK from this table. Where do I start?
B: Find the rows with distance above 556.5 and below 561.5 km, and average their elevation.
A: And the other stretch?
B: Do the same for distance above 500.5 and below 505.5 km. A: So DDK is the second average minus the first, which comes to -4.2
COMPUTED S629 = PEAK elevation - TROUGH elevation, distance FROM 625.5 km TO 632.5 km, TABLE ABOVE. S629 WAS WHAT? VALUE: 0.82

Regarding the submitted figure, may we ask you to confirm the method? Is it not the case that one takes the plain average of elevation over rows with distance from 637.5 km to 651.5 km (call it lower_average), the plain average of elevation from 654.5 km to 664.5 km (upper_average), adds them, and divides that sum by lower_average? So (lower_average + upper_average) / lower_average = 2.01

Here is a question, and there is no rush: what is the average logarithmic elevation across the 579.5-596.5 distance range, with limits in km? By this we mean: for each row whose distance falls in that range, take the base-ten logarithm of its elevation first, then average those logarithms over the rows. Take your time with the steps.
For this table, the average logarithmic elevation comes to 1.54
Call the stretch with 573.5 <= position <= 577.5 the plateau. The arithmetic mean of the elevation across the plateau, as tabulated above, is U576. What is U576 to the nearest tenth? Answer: 33.3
